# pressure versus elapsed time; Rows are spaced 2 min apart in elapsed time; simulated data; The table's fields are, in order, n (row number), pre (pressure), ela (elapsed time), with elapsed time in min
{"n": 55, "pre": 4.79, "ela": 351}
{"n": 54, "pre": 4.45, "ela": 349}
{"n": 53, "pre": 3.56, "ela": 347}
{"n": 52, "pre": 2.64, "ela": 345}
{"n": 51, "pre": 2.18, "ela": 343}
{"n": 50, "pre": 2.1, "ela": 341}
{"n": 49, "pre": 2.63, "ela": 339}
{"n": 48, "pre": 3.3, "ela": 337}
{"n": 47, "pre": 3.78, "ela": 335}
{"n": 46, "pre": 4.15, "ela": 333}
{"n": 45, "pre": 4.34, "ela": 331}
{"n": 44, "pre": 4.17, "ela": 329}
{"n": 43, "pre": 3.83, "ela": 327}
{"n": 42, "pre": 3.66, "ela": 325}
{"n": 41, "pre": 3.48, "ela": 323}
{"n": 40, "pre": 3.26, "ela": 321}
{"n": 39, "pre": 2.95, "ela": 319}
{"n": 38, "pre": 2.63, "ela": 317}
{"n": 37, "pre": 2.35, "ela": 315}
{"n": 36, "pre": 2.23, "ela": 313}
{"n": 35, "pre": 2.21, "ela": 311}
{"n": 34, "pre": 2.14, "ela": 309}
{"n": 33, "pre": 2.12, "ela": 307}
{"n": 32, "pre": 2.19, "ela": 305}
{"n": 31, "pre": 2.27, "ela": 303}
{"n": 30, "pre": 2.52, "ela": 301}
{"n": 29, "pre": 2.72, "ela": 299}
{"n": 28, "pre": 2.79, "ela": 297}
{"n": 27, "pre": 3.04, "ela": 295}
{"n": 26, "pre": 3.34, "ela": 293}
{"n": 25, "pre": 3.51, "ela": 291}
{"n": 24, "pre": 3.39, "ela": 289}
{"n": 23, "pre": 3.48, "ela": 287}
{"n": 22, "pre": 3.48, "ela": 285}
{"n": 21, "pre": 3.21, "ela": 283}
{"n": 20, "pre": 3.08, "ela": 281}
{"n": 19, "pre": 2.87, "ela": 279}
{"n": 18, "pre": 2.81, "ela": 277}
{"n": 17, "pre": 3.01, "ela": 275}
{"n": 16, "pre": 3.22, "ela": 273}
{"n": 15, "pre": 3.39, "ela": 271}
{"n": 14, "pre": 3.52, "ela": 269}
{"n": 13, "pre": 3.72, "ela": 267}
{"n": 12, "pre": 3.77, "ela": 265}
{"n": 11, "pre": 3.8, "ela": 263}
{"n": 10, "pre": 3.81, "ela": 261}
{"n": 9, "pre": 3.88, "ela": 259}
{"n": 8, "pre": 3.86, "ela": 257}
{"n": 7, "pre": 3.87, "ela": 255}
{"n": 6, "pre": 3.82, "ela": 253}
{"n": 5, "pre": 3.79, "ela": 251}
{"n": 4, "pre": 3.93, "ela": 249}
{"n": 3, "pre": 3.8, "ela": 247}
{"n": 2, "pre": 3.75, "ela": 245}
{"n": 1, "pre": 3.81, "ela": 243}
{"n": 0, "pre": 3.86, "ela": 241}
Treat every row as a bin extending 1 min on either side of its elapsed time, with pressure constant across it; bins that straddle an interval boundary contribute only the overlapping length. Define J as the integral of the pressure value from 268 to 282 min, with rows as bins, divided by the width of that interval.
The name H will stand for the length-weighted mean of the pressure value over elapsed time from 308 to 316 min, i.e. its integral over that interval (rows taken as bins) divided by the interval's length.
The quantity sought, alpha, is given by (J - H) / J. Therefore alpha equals 0.29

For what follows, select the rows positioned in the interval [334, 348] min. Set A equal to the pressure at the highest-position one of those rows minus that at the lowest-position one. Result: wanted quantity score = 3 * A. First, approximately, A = -0.2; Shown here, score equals -0.7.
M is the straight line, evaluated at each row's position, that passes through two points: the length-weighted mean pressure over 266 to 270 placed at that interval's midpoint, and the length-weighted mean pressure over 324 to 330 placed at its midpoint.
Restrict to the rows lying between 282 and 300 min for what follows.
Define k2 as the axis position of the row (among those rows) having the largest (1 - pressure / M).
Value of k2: 299 min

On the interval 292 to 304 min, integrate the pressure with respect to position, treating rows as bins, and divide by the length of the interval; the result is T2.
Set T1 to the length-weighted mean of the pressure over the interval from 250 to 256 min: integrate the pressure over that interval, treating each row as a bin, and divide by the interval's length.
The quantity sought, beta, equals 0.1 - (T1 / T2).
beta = -1.3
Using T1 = 3.8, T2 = 2.8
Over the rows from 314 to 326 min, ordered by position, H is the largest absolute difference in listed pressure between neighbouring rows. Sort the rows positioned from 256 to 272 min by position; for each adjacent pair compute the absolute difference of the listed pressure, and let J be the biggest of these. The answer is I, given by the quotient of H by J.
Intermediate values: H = 0.32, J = 0.20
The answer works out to 1.6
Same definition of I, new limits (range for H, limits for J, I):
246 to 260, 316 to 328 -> 0.4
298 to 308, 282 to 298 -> 0.8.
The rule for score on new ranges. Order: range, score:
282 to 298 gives -1.3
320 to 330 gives 2.7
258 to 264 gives -0.2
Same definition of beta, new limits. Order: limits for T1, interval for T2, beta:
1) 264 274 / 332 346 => -1.1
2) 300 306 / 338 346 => -0.9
